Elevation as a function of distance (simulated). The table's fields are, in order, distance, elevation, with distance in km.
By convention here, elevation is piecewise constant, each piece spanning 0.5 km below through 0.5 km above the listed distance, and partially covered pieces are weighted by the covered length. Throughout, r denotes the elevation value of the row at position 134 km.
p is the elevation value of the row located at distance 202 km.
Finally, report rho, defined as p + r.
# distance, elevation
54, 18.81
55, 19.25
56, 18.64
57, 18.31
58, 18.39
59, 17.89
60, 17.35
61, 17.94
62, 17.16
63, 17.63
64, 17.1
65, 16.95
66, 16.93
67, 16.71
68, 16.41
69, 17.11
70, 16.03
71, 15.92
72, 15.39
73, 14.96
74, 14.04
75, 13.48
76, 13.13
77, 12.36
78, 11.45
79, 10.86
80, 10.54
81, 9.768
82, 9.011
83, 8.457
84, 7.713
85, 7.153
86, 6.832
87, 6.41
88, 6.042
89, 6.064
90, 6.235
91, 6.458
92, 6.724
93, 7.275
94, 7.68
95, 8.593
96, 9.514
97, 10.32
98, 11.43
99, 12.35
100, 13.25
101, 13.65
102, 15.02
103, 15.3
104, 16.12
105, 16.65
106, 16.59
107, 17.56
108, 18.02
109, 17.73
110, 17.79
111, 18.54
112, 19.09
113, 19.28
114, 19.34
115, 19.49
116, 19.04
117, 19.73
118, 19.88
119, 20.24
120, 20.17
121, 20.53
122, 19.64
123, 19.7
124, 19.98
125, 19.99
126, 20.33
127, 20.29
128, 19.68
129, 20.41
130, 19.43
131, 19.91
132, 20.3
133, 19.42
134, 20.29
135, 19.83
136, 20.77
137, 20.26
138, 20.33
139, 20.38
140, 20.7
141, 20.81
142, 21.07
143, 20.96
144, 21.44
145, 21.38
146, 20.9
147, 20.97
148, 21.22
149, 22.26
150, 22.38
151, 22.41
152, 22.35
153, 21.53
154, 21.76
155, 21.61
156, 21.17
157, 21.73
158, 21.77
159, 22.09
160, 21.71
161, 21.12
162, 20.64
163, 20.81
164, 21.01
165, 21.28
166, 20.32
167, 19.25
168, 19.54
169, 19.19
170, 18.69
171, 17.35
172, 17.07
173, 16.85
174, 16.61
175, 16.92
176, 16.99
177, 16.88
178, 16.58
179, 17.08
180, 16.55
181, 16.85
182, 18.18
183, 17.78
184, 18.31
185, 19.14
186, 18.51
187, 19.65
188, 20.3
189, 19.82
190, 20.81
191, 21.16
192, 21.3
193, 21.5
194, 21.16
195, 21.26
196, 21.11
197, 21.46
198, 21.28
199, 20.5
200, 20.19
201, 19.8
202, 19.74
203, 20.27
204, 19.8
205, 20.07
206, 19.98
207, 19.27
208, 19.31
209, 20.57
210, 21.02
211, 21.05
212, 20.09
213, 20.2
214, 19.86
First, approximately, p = 19.74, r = 20.29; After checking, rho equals 40.0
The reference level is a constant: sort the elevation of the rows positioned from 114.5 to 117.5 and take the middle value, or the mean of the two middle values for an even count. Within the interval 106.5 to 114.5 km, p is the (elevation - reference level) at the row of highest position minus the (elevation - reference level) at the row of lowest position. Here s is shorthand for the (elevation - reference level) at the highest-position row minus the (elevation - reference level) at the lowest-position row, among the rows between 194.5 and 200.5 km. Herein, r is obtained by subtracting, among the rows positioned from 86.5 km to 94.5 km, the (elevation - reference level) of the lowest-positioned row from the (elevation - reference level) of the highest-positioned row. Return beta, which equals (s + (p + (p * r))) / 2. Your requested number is 1.5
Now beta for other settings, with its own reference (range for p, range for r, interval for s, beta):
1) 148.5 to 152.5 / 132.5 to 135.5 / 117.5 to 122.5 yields -0.1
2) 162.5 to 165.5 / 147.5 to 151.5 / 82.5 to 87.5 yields -0.5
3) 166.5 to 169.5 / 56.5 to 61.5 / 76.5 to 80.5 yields -0.9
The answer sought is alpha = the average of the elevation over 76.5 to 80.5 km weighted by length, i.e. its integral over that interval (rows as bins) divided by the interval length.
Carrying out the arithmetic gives 11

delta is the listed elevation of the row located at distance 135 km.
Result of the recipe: 19.83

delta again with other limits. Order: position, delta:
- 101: 13.65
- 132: 20.3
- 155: 21.61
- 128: 19.68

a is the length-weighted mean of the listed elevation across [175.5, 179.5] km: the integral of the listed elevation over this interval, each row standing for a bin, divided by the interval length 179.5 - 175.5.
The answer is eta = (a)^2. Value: 285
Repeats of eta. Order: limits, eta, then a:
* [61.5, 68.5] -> 288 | 17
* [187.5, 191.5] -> 421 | 21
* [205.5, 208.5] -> 381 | 20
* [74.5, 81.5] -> 136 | 12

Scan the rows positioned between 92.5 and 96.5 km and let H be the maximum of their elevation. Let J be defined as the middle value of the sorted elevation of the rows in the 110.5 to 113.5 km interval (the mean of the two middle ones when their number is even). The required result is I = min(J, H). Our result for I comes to 10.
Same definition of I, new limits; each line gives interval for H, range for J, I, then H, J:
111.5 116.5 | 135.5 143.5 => 19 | 19.49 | 20.7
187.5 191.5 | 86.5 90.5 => 6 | 21.16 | 6.1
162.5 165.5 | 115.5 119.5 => 20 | 21.28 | 19.8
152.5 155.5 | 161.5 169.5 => 20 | 21.76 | 20.5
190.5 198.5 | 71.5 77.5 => 14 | 21.5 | 13.8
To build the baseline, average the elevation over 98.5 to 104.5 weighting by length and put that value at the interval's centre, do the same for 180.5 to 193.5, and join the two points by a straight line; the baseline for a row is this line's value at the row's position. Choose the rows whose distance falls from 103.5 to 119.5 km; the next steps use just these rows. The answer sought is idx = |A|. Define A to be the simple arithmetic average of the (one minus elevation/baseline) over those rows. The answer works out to 0.24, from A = -0.2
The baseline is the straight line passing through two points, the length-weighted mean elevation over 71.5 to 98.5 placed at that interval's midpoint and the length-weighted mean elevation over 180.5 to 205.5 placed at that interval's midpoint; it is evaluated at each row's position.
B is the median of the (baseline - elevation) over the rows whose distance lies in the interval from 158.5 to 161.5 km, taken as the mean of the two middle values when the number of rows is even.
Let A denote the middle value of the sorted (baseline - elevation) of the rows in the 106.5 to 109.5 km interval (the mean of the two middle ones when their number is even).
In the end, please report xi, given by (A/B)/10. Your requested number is 0.12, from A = -5.9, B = -4.9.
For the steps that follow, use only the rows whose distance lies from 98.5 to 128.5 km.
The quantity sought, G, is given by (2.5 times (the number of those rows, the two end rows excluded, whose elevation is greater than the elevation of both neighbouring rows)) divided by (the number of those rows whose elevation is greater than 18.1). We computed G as 0.83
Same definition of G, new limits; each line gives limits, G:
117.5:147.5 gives 0.75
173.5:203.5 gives 0.95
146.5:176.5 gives 0.52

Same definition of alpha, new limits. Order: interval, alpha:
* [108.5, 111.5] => 18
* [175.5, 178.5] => 17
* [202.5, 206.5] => 20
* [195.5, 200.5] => 21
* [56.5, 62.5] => 18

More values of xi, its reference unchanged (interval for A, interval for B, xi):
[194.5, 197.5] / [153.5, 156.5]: 0.02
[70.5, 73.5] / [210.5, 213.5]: -0.41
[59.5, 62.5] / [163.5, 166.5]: 0.27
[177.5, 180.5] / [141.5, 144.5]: -0.03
